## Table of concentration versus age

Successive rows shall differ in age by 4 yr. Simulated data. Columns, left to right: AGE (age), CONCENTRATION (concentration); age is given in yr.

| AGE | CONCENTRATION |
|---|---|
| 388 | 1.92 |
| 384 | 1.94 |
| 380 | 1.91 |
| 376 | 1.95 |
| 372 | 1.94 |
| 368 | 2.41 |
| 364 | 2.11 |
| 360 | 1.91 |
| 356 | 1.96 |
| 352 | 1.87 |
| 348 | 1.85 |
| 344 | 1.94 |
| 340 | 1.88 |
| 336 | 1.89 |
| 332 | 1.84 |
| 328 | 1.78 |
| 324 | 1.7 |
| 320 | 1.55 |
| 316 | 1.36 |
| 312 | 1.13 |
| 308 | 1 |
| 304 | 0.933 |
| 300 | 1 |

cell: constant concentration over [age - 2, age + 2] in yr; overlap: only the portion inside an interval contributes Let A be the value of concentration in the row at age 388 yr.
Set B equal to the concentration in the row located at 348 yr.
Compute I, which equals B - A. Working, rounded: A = 1.92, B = 1.85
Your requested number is -0.07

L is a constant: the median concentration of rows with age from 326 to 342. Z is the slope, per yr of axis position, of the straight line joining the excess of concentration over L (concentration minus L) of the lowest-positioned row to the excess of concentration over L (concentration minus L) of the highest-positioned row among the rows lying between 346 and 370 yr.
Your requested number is 0.03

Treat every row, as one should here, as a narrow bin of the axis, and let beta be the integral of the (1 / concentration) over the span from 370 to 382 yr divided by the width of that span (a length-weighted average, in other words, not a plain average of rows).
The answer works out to 0.517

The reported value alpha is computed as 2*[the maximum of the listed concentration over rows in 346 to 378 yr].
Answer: 4.8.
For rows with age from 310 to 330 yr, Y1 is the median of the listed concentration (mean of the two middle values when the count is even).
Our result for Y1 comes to 1.55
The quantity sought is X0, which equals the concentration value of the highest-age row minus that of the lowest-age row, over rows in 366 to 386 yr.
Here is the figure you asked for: -0.47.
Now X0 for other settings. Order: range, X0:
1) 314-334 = 0.48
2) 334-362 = 0.02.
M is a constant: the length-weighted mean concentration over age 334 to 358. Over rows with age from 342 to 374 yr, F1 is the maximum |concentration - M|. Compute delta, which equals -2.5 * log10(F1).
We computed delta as 0.73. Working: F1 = 0.5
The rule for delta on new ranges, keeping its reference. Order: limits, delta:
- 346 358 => 3.02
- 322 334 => 1.76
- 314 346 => 0.67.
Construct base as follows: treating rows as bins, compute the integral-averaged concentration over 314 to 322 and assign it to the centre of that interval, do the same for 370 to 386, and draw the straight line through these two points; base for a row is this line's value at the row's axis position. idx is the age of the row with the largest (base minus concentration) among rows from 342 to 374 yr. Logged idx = 372 yr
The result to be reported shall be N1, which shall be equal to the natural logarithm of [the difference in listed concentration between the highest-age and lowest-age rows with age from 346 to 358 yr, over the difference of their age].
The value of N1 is -4.29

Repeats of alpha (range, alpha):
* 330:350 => 3.9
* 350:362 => 3.9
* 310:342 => 3.8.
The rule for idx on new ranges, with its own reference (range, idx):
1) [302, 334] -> 304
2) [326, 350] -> 348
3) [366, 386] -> 384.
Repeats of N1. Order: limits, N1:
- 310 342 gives -3.62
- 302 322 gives -3.26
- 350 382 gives -6.55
